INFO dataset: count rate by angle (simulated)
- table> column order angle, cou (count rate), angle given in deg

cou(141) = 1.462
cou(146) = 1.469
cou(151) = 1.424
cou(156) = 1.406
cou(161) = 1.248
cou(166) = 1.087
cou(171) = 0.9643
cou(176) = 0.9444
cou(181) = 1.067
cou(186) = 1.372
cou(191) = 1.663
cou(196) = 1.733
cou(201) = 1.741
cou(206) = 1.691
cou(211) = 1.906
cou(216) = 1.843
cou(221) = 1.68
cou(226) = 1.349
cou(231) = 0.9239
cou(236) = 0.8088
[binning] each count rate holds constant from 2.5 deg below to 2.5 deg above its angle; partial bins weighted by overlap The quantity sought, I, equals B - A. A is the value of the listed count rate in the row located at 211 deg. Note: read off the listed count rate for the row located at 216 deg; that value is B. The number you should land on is -0.1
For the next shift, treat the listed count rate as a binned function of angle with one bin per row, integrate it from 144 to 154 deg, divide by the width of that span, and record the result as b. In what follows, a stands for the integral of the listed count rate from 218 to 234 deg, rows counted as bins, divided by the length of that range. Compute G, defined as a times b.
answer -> 1.9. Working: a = 1.3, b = 1.44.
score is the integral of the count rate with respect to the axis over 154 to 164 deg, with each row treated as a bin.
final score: 13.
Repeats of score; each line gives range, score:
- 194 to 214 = 35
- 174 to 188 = 16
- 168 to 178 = 10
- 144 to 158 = 20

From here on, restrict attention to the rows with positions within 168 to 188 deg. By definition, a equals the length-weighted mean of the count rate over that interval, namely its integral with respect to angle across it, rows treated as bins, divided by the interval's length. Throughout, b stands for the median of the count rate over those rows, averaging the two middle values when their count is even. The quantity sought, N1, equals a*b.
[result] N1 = 1.1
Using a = 1.08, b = 1.0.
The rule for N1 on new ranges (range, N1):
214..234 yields 2.2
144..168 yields 1.9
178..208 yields 2.6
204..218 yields 3.3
